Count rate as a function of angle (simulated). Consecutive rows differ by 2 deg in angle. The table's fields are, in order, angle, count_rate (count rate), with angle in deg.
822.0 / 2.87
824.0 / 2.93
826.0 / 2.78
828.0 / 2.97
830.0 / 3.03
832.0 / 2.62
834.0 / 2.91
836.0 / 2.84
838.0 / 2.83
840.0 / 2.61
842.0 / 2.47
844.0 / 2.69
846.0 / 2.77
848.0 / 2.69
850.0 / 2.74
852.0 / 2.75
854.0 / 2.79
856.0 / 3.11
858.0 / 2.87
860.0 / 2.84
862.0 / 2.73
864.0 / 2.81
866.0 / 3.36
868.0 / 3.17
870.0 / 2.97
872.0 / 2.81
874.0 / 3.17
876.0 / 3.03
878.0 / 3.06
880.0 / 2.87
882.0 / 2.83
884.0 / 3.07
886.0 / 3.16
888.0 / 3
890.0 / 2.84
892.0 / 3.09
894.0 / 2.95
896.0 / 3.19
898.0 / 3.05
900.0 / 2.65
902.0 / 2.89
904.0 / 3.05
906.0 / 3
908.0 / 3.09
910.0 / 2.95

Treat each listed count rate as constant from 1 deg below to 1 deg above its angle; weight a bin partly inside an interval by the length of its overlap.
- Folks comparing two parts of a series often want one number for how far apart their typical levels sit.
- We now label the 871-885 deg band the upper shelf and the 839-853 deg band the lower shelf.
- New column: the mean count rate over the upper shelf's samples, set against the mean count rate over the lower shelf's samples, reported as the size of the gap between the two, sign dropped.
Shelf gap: 0.30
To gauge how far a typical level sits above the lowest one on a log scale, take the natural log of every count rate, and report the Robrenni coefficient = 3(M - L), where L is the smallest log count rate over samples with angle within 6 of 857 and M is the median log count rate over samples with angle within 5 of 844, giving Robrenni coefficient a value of -0.04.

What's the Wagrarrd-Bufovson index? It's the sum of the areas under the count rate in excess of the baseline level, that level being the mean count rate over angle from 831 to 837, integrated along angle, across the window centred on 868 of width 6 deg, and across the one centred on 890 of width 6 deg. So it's 3.4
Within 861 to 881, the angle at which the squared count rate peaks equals 866.0 deg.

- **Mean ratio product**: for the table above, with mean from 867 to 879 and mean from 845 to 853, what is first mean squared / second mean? 3.4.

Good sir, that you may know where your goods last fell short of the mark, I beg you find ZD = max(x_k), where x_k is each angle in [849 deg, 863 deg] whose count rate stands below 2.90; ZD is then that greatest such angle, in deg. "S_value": 862.0 deg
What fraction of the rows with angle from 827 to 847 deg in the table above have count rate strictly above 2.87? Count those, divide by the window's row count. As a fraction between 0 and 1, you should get 0.30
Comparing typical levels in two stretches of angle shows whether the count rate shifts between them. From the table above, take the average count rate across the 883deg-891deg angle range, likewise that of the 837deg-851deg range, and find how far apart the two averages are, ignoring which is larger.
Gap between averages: 0.33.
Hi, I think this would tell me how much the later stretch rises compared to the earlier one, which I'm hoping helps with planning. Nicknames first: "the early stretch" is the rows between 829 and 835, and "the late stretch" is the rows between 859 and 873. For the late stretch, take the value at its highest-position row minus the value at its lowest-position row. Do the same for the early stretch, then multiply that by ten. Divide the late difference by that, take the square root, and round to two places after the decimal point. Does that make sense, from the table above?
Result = 0.16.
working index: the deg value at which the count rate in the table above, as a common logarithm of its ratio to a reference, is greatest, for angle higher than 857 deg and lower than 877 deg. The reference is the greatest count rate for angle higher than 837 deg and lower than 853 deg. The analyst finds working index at 866.0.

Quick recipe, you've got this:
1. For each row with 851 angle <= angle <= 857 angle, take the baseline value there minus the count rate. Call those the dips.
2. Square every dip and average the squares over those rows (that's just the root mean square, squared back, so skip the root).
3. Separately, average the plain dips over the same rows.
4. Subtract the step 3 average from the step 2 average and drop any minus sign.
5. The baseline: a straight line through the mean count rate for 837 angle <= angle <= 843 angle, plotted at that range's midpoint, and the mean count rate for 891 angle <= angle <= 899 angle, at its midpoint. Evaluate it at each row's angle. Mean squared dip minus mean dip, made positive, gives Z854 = 0.18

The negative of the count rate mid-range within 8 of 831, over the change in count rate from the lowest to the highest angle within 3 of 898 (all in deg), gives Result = 5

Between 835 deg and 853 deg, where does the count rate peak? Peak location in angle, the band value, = 836.0 deg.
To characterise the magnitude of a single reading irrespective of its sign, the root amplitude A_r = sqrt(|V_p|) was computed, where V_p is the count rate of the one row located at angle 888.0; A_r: 1.73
